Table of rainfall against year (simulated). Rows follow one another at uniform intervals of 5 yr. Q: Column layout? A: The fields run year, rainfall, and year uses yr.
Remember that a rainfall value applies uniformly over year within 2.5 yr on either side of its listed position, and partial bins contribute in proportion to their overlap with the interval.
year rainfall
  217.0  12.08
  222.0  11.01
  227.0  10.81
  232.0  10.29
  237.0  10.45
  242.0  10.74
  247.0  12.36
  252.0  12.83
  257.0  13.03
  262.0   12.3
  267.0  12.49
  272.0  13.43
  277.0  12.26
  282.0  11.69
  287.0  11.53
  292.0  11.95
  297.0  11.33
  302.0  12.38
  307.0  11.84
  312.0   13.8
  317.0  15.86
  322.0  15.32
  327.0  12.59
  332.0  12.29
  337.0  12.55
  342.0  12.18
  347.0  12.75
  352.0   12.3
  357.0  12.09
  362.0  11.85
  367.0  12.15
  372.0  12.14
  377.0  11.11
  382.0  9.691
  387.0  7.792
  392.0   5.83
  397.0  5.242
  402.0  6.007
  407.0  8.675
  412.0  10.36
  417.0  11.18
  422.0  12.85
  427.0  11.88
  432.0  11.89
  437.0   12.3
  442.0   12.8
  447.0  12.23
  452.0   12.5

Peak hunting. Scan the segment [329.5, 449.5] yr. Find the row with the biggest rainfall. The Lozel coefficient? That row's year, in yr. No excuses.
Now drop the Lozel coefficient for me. 422.0 yr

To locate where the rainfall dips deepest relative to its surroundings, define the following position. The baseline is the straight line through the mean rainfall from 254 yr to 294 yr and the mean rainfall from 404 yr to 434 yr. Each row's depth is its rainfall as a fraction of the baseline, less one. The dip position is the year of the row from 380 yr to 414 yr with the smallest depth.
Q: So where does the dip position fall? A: 397.0 yr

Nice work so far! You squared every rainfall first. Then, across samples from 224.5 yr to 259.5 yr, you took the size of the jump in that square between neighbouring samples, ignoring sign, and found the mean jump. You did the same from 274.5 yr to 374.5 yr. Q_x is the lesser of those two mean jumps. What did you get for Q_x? 12.5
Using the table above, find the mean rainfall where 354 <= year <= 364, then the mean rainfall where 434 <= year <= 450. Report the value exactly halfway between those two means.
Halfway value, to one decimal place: 12.2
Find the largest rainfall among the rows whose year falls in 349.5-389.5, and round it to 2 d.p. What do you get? 12.30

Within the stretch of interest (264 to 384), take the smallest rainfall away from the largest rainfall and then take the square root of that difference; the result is 2.5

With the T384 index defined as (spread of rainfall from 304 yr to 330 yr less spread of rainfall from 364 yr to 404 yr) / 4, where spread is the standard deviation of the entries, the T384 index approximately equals -0.29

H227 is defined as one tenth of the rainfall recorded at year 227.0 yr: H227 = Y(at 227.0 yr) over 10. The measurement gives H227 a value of 1.08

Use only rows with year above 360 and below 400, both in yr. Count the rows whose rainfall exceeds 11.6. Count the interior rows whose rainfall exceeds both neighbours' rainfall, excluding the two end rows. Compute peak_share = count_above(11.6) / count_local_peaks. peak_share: 3.0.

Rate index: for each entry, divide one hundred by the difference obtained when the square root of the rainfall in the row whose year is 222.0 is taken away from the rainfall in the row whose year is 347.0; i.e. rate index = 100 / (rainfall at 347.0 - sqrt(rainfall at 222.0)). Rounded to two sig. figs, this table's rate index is 11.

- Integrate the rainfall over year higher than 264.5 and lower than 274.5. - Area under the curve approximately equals 130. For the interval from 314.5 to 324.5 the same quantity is 156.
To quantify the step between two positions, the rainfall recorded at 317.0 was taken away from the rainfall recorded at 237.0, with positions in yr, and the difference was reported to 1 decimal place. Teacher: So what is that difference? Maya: -5.4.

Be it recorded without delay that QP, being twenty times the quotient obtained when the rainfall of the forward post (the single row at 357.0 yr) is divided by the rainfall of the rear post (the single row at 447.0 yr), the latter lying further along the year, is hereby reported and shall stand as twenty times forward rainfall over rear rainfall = 19.8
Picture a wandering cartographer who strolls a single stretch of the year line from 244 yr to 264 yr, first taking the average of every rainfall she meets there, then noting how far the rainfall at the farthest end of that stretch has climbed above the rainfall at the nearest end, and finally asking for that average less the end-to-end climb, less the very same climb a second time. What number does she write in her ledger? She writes 13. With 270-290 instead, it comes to 16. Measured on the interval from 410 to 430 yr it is 9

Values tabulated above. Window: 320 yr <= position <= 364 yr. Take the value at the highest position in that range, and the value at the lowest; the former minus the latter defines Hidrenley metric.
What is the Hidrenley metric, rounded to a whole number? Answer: -3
